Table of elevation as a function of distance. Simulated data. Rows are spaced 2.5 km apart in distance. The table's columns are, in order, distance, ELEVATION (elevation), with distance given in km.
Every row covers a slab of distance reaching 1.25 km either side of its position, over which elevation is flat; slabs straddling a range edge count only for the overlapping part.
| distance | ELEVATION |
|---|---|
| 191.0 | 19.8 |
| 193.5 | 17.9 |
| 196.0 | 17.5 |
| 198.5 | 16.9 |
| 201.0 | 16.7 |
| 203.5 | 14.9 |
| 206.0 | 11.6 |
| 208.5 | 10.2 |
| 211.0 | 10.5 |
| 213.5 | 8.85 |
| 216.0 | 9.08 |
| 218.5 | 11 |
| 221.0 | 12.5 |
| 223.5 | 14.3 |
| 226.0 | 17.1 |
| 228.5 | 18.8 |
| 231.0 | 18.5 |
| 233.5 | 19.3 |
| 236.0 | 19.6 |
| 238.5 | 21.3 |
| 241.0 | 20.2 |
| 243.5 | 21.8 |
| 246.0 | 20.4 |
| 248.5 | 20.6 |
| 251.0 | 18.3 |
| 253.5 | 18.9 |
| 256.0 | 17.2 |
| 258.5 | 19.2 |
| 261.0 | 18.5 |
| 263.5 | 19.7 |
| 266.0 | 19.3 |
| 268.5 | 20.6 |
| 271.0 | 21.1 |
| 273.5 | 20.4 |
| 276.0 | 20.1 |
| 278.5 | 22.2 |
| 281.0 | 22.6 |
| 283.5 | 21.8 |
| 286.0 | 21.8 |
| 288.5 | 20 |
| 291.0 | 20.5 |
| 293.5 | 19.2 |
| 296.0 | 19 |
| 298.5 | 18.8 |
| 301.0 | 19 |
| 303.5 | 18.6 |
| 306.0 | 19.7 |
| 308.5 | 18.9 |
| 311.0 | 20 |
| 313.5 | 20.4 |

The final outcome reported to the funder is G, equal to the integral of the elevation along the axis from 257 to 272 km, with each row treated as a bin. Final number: 295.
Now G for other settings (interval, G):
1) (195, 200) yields 86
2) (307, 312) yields 97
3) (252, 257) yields 91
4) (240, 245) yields 105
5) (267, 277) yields 205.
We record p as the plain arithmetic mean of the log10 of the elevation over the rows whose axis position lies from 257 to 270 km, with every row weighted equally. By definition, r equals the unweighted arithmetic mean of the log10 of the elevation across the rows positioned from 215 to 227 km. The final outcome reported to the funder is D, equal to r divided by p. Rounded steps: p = 1.29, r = 1.10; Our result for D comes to 0.9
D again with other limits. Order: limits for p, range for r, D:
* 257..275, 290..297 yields 1.0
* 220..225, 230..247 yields 1.2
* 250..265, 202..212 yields 0.8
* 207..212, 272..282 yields 1.3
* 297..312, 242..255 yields 1.0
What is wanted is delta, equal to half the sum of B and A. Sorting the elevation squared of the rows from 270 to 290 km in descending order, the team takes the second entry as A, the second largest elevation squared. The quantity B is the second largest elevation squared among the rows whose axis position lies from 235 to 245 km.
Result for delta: 473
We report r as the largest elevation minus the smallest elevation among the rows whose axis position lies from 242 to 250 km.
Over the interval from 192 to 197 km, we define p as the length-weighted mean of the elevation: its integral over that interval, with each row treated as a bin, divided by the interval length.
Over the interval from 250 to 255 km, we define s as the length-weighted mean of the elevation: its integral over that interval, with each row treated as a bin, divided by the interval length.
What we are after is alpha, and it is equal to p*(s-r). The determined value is 305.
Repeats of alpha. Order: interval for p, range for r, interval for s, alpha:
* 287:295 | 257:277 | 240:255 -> 346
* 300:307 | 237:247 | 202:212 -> 198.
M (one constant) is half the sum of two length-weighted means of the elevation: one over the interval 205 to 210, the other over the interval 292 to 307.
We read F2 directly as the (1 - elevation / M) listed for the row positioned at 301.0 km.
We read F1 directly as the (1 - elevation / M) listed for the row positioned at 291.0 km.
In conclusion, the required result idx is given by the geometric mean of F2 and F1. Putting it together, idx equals 0.32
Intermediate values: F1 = -0.371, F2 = -0.271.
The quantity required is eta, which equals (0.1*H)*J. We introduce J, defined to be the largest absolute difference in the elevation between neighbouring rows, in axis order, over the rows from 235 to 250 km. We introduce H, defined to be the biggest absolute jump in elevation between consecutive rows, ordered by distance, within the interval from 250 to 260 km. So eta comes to 0.340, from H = 2.00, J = 1.7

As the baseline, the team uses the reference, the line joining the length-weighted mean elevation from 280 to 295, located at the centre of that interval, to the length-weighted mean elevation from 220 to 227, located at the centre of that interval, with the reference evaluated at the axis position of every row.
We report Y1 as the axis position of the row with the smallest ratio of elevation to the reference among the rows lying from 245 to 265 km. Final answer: 256.0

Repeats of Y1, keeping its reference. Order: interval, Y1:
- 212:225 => 213.5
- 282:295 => 293.5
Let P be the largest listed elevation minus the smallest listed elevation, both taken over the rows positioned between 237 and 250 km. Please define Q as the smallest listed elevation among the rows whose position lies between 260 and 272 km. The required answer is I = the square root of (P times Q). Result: 5.4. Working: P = 1.6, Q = 18.5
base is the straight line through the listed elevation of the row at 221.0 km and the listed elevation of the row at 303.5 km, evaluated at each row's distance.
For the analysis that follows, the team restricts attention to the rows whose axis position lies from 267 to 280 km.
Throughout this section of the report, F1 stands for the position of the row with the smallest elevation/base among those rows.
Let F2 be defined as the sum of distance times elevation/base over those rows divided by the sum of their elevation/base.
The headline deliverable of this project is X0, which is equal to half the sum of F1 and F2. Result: 274.7 km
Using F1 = 276.0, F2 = 273.5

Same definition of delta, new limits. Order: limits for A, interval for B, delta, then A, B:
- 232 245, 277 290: 473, 454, 493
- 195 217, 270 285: 389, 286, 493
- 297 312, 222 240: 386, 388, 384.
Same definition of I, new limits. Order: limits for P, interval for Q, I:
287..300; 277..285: 6.1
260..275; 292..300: 7.0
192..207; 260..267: 10.8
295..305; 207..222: 1.9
